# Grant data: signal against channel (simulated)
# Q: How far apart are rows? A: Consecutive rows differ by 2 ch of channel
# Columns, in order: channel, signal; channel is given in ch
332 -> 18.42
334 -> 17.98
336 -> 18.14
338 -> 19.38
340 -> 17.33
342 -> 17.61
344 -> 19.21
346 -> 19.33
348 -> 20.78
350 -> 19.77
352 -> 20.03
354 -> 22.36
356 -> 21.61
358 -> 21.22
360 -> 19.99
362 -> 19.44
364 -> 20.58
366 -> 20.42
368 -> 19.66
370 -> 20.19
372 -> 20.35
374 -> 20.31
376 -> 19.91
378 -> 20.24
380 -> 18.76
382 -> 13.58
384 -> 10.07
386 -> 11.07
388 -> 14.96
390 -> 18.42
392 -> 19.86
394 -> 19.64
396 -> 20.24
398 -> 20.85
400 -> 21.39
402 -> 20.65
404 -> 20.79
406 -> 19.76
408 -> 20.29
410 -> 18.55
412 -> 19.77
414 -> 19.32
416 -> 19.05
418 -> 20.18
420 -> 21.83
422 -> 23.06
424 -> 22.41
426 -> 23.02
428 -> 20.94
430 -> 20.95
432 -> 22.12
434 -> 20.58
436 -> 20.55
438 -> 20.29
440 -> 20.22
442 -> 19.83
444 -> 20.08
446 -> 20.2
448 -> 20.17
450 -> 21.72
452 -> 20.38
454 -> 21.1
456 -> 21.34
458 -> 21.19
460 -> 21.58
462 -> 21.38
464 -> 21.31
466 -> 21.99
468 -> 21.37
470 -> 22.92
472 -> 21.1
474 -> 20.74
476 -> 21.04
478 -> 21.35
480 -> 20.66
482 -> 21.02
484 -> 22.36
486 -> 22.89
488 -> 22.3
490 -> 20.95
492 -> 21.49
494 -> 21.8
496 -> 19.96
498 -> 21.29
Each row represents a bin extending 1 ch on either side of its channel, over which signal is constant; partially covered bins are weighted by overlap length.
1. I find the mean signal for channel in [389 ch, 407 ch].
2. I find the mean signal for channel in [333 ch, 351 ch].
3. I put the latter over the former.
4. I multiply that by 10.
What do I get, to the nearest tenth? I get 9.3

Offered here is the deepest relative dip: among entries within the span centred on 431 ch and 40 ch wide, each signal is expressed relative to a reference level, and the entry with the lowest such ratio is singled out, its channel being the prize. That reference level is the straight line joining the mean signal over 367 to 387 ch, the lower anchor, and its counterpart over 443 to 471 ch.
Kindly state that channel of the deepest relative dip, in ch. 442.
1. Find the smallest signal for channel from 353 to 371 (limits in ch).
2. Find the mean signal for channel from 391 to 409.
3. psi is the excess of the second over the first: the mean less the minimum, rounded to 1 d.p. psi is 0.9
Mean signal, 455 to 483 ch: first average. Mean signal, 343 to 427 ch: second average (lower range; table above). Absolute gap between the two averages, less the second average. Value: -17.8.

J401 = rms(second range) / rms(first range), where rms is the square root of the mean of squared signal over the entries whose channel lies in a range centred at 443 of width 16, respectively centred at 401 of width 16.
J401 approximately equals 1.00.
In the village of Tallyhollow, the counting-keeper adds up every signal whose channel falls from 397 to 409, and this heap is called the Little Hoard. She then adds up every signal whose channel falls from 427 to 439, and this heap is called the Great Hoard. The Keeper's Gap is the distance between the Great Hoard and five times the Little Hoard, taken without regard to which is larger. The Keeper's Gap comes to 493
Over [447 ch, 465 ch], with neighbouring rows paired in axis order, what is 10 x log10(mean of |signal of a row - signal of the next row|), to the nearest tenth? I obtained -2.3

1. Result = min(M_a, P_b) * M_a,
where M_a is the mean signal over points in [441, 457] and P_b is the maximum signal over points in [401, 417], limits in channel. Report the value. 424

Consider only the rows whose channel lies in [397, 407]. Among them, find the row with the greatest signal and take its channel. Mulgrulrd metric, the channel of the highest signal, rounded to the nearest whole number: 400 ch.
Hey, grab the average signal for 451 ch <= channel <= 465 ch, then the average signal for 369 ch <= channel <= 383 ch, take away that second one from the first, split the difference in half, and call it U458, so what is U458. 1.07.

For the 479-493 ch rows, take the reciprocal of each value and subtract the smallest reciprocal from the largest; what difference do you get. 0.0047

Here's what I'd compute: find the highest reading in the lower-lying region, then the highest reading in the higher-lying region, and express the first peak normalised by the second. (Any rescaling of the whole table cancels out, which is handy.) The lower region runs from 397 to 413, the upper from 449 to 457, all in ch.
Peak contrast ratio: 0.98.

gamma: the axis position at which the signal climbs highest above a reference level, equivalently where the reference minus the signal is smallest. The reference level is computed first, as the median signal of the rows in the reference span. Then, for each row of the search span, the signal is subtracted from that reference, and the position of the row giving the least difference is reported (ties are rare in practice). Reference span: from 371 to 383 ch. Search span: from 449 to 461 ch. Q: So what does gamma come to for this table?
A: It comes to 450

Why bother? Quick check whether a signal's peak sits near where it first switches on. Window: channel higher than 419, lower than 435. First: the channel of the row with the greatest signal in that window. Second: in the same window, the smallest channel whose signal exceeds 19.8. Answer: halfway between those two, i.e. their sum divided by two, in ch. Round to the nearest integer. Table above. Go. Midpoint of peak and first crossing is 421 ch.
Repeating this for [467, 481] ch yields 469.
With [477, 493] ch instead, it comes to 482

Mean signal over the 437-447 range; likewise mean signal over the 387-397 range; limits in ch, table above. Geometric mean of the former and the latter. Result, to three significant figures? 19.4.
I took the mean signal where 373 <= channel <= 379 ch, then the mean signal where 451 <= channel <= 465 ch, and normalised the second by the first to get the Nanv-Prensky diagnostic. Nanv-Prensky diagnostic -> 1.05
